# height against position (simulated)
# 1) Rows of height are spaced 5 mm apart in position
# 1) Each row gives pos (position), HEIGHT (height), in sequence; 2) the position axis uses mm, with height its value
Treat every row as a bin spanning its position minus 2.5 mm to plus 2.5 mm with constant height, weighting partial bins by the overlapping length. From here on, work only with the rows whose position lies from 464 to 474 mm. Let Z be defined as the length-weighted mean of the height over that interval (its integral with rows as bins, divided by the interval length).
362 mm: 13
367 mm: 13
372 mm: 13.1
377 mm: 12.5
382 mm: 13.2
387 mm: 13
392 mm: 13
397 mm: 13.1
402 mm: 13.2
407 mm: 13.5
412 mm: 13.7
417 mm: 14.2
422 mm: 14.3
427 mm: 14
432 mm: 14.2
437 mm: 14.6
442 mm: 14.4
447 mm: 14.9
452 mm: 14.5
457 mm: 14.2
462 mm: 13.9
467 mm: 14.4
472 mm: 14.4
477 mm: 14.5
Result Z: 14.4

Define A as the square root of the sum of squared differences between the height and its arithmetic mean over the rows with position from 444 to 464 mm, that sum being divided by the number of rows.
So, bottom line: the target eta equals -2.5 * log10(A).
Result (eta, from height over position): 1.1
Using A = 0.37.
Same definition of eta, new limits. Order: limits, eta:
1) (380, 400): 2.7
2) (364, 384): 1.4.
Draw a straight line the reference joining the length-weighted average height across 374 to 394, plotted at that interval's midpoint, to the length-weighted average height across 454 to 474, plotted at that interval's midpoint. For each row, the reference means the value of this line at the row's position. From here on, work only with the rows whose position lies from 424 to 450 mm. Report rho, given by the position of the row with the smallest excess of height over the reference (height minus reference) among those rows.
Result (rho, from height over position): 427 mm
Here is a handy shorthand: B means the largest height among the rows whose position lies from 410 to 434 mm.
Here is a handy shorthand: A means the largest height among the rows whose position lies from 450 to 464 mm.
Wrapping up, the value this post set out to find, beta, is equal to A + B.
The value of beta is 28.8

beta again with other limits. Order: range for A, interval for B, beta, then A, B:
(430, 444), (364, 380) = 27.7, 14.6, 13.1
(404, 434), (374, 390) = 27.5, 14.3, 13.2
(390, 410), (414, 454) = 28.4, 13.5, 14.9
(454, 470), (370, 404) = 27.6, 14.4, 13.2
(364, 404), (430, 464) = 28.1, 13.2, 14.9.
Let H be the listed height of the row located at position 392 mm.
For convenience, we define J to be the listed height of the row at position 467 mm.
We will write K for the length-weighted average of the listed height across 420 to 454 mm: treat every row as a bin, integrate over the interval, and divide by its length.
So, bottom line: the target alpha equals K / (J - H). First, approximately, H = 13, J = 14.4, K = 14.4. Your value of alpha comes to 10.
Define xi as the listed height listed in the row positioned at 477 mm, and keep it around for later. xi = 14.5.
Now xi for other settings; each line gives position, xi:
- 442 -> 14.4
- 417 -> 14.2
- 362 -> 13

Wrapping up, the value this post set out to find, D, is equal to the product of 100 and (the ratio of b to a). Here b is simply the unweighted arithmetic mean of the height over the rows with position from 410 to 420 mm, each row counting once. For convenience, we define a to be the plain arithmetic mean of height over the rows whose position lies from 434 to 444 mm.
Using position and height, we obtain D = 96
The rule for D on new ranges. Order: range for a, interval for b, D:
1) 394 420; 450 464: 105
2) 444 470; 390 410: 92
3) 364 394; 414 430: 109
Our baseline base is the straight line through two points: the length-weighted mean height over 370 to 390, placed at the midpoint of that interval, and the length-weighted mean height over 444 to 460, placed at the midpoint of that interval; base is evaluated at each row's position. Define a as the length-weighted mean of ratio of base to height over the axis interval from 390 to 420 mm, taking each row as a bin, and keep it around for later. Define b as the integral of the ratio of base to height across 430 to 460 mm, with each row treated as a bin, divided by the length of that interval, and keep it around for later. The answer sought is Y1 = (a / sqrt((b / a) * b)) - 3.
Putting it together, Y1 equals -1.99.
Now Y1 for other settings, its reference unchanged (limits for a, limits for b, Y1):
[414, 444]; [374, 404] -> -2.04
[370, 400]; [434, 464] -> -1.99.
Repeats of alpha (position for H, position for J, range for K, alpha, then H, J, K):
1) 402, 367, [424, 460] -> -72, 13.2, 13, 14.4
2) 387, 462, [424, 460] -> 16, 13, 13.9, 14.4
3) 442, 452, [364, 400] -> 130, 14.4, 14.5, 13.0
